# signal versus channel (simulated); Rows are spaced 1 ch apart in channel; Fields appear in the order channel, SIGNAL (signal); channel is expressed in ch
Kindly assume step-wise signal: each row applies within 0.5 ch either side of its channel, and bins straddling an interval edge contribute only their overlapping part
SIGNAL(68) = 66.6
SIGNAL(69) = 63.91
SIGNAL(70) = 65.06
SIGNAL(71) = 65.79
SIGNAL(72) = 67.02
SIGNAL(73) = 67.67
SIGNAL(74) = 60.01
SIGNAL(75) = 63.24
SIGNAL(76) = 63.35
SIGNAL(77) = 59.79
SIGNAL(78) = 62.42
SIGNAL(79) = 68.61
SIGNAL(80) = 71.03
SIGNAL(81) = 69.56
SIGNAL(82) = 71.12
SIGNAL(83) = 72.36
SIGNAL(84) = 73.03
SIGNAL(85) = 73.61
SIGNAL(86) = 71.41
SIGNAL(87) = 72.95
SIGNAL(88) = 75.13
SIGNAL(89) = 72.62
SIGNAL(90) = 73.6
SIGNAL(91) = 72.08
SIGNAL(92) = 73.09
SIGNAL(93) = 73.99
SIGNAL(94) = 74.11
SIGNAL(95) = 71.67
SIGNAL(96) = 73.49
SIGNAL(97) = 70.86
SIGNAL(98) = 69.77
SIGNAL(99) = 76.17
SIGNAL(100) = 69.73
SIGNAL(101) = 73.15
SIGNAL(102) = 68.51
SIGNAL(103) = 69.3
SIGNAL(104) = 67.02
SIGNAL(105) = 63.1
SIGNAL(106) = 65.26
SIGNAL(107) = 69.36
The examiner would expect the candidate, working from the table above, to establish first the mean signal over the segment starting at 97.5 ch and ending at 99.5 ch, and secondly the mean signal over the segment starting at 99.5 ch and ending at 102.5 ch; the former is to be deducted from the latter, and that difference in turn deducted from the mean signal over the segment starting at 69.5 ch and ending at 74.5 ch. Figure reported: 68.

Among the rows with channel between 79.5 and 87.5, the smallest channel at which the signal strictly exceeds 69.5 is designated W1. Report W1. 80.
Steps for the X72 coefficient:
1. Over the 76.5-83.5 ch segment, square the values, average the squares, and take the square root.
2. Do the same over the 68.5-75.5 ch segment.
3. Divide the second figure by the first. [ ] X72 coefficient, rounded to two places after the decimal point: 0.95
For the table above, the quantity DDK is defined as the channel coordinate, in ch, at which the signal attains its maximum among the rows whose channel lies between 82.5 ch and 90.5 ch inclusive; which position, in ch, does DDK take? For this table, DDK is 88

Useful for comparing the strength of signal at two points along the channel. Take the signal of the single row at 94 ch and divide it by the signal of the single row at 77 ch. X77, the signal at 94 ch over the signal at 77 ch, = 1.24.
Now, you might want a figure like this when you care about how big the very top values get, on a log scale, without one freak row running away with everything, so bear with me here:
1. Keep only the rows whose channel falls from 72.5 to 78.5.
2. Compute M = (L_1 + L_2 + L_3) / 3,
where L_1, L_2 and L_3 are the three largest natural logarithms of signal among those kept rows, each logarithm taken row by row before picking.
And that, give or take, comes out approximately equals 4.17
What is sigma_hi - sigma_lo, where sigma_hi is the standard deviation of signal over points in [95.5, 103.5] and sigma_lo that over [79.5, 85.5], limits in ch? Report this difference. 1.1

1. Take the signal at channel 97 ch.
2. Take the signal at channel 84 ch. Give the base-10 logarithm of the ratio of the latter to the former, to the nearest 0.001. 0.013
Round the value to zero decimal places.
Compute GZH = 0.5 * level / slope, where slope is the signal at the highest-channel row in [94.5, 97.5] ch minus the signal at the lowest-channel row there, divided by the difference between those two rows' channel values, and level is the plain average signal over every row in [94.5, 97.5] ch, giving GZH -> -89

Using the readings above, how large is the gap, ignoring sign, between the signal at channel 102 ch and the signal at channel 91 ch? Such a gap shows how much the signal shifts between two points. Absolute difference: 4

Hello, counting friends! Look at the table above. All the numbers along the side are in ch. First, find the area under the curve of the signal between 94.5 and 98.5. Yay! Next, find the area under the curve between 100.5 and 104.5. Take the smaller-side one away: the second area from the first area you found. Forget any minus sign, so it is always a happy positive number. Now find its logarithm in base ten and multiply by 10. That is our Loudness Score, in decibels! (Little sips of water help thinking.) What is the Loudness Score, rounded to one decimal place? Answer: 8.9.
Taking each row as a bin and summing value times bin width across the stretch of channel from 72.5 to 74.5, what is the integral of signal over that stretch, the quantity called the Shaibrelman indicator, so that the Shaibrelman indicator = 128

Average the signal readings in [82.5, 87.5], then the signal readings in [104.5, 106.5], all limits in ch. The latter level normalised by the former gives 0.88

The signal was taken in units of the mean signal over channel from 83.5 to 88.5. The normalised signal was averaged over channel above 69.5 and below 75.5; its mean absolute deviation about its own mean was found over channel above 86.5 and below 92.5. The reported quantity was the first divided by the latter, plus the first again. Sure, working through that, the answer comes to 88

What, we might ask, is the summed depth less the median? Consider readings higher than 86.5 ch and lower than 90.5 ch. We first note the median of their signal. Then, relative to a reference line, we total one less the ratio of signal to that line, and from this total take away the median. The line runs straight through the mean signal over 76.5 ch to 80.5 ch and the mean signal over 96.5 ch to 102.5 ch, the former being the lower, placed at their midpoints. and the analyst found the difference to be -73.6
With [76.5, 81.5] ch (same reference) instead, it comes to -68.7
